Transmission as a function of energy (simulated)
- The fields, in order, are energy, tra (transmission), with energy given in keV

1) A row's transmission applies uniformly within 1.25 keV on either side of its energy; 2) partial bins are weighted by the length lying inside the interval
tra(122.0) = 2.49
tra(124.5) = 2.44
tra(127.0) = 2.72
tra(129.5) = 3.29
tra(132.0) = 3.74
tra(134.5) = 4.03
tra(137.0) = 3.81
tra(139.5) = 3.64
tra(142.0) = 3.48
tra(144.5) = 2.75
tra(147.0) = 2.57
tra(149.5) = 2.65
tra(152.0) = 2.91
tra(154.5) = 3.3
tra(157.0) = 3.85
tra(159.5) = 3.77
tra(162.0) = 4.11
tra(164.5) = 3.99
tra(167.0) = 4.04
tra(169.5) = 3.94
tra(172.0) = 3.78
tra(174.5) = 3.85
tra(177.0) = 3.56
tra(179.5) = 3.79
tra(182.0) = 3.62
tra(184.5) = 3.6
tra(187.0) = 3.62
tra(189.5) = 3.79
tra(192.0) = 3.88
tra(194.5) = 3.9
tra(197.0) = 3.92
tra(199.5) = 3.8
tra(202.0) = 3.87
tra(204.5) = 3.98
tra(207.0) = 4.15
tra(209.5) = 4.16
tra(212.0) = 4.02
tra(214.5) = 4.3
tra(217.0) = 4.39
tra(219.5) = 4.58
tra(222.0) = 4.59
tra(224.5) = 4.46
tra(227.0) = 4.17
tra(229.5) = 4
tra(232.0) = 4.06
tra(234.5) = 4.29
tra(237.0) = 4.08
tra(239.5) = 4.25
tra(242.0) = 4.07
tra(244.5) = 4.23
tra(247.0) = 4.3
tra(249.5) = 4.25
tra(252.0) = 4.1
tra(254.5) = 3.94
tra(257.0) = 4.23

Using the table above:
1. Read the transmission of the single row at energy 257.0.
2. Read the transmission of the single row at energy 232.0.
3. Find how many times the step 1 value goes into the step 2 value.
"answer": 0.96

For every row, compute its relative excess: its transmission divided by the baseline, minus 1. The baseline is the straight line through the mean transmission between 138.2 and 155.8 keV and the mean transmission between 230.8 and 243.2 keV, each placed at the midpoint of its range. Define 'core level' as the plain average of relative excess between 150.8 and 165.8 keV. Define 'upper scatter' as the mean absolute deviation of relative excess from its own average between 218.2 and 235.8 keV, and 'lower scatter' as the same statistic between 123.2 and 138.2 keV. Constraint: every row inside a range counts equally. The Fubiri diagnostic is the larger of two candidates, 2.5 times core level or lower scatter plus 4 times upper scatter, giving 0.42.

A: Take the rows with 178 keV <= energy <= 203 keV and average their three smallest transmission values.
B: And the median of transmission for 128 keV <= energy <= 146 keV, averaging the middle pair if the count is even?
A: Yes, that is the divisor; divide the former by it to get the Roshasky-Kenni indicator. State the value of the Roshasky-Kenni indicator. 1.0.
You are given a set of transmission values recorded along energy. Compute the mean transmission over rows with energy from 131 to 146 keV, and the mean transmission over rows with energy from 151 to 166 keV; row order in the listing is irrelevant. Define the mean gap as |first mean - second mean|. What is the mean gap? 0.1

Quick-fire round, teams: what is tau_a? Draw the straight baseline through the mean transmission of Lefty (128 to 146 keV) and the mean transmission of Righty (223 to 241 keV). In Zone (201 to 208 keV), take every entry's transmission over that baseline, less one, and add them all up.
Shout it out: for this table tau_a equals 0.00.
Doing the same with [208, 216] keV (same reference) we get 0.08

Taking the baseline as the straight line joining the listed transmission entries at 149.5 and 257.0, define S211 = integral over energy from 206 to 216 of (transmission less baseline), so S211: 6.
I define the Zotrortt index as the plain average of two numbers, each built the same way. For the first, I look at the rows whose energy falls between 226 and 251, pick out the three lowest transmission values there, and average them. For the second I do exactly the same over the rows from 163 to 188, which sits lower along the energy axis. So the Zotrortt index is 3.82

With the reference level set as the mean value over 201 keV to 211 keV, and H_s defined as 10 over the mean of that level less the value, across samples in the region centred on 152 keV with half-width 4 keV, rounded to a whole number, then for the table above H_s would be 9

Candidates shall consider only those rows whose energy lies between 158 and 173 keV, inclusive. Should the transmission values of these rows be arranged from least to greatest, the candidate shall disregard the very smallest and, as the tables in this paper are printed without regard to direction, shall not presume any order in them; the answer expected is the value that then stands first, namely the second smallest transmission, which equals 3.78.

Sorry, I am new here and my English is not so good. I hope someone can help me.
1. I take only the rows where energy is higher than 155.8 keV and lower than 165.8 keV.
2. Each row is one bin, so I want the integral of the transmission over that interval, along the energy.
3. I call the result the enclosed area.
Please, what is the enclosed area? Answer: 39.3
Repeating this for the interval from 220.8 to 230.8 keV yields 43.0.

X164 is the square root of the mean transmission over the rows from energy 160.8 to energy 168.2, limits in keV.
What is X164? 2.01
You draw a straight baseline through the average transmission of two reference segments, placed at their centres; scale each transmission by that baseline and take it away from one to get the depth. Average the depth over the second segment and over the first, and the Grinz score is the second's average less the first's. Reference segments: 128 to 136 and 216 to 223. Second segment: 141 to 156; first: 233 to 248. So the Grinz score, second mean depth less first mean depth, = 0.12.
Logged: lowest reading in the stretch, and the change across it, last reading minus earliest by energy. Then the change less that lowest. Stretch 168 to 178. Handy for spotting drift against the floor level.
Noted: -3.94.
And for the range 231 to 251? -3.87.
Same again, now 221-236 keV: -4.30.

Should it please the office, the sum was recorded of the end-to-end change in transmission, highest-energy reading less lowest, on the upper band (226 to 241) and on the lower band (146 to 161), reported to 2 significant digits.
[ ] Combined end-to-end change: 1.3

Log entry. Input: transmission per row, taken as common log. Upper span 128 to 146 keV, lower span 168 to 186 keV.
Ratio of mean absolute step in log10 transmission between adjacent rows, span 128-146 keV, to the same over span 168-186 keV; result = 2.3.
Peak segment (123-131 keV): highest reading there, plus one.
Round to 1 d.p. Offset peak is 4.3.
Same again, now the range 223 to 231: 5.5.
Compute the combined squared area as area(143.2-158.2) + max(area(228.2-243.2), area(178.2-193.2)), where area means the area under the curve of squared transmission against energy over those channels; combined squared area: 394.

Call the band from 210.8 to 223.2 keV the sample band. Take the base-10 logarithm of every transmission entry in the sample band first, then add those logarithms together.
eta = 3.2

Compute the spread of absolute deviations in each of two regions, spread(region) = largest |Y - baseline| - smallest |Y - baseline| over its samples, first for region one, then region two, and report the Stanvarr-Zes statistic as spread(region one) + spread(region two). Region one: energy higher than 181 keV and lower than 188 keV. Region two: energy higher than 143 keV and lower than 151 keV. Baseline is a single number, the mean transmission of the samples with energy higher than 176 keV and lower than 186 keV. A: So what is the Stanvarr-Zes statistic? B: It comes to 0.20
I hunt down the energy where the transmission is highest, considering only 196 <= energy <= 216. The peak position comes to 214.5 keV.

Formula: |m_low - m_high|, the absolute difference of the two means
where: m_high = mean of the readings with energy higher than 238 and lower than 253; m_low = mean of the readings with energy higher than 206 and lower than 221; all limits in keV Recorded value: 0.07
